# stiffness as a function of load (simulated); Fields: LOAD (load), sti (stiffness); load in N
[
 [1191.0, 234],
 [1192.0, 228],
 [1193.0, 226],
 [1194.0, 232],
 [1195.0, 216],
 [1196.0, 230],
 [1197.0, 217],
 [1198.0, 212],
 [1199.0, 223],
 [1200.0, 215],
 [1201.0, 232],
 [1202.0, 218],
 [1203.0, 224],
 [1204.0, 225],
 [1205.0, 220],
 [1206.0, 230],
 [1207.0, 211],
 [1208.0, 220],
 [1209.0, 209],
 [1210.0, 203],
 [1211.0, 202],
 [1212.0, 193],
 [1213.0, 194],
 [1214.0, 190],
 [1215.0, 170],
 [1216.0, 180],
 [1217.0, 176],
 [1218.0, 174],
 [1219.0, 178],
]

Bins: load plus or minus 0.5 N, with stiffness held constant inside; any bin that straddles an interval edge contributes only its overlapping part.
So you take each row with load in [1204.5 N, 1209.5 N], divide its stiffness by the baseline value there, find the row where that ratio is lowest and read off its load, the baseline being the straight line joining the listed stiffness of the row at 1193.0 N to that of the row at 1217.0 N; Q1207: 1207.0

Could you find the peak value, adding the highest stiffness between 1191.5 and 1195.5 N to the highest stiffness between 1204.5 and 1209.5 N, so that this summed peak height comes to 462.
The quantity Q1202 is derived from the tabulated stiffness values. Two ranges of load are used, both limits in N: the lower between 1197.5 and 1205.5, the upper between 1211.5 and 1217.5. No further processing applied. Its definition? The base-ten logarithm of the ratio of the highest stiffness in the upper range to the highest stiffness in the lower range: -0.078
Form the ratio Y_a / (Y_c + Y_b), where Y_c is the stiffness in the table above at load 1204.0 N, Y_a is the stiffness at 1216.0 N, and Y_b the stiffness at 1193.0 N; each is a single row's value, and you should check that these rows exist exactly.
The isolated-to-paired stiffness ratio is 0.40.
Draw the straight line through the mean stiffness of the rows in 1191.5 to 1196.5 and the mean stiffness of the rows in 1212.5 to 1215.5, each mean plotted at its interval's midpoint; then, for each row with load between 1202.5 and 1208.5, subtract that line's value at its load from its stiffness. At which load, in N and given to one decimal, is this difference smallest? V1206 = 1207.0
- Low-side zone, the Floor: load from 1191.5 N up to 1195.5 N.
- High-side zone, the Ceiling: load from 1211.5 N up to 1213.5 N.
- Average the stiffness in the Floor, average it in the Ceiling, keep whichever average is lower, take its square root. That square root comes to 13.9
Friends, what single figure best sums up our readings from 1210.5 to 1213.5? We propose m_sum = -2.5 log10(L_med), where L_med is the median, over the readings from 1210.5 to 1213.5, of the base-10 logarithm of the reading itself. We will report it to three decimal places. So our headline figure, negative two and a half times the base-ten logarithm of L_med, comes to -0.899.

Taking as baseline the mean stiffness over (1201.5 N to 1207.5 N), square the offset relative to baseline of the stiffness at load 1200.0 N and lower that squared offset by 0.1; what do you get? 40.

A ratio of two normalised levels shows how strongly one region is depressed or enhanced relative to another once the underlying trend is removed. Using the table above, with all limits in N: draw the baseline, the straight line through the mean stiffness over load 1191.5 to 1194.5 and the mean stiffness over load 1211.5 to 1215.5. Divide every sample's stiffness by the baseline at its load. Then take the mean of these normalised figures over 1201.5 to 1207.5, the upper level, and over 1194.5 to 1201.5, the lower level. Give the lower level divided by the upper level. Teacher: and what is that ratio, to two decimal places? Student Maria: 0.94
